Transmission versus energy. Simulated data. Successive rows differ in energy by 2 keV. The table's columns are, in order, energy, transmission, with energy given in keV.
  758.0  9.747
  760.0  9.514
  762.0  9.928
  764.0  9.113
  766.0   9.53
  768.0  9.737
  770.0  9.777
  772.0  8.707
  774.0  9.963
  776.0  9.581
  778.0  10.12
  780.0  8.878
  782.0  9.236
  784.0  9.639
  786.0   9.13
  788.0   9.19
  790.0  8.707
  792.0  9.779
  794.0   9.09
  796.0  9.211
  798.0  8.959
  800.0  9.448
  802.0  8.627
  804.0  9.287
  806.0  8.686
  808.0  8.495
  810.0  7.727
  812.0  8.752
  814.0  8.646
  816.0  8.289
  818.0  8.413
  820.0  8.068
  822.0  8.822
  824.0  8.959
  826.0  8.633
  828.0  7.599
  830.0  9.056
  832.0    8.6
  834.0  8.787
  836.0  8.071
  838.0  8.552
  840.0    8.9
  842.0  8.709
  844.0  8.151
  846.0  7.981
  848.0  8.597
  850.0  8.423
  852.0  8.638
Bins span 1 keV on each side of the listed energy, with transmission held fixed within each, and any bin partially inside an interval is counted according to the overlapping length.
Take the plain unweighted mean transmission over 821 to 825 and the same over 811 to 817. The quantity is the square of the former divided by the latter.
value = 9.2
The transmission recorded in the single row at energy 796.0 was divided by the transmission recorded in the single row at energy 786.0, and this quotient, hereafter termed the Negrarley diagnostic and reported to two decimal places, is 1.01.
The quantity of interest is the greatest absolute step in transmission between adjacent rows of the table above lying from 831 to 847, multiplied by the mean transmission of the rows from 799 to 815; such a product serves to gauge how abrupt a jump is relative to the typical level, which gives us 6.2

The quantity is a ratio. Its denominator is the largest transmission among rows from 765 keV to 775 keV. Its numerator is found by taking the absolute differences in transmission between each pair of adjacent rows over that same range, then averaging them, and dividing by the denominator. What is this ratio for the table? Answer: 0.065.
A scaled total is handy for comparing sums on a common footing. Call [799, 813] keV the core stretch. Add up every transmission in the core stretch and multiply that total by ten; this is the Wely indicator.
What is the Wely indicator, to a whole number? 610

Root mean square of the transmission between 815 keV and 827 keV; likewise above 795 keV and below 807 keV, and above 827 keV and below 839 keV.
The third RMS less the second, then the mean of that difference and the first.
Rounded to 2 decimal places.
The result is 3.98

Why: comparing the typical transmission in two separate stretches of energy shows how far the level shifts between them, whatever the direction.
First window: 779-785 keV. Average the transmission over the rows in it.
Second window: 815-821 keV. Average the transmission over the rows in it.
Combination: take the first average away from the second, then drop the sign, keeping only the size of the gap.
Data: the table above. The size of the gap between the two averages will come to 1.0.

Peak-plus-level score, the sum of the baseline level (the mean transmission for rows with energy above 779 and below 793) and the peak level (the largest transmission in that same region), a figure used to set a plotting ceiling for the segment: 19.0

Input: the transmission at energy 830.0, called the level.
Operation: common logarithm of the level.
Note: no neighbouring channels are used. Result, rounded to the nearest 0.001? 0.957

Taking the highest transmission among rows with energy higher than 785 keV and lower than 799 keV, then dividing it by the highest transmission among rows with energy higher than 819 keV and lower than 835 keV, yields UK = 1.08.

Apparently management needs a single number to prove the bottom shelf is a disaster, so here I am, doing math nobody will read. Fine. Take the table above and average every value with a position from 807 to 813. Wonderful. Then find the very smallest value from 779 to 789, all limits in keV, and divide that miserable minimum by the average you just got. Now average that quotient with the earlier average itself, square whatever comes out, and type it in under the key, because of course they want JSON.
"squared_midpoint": 22.0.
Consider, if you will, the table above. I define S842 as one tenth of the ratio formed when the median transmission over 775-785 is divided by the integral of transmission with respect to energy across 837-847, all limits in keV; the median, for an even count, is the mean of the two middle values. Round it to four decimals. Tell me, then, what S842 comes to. 0.0113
